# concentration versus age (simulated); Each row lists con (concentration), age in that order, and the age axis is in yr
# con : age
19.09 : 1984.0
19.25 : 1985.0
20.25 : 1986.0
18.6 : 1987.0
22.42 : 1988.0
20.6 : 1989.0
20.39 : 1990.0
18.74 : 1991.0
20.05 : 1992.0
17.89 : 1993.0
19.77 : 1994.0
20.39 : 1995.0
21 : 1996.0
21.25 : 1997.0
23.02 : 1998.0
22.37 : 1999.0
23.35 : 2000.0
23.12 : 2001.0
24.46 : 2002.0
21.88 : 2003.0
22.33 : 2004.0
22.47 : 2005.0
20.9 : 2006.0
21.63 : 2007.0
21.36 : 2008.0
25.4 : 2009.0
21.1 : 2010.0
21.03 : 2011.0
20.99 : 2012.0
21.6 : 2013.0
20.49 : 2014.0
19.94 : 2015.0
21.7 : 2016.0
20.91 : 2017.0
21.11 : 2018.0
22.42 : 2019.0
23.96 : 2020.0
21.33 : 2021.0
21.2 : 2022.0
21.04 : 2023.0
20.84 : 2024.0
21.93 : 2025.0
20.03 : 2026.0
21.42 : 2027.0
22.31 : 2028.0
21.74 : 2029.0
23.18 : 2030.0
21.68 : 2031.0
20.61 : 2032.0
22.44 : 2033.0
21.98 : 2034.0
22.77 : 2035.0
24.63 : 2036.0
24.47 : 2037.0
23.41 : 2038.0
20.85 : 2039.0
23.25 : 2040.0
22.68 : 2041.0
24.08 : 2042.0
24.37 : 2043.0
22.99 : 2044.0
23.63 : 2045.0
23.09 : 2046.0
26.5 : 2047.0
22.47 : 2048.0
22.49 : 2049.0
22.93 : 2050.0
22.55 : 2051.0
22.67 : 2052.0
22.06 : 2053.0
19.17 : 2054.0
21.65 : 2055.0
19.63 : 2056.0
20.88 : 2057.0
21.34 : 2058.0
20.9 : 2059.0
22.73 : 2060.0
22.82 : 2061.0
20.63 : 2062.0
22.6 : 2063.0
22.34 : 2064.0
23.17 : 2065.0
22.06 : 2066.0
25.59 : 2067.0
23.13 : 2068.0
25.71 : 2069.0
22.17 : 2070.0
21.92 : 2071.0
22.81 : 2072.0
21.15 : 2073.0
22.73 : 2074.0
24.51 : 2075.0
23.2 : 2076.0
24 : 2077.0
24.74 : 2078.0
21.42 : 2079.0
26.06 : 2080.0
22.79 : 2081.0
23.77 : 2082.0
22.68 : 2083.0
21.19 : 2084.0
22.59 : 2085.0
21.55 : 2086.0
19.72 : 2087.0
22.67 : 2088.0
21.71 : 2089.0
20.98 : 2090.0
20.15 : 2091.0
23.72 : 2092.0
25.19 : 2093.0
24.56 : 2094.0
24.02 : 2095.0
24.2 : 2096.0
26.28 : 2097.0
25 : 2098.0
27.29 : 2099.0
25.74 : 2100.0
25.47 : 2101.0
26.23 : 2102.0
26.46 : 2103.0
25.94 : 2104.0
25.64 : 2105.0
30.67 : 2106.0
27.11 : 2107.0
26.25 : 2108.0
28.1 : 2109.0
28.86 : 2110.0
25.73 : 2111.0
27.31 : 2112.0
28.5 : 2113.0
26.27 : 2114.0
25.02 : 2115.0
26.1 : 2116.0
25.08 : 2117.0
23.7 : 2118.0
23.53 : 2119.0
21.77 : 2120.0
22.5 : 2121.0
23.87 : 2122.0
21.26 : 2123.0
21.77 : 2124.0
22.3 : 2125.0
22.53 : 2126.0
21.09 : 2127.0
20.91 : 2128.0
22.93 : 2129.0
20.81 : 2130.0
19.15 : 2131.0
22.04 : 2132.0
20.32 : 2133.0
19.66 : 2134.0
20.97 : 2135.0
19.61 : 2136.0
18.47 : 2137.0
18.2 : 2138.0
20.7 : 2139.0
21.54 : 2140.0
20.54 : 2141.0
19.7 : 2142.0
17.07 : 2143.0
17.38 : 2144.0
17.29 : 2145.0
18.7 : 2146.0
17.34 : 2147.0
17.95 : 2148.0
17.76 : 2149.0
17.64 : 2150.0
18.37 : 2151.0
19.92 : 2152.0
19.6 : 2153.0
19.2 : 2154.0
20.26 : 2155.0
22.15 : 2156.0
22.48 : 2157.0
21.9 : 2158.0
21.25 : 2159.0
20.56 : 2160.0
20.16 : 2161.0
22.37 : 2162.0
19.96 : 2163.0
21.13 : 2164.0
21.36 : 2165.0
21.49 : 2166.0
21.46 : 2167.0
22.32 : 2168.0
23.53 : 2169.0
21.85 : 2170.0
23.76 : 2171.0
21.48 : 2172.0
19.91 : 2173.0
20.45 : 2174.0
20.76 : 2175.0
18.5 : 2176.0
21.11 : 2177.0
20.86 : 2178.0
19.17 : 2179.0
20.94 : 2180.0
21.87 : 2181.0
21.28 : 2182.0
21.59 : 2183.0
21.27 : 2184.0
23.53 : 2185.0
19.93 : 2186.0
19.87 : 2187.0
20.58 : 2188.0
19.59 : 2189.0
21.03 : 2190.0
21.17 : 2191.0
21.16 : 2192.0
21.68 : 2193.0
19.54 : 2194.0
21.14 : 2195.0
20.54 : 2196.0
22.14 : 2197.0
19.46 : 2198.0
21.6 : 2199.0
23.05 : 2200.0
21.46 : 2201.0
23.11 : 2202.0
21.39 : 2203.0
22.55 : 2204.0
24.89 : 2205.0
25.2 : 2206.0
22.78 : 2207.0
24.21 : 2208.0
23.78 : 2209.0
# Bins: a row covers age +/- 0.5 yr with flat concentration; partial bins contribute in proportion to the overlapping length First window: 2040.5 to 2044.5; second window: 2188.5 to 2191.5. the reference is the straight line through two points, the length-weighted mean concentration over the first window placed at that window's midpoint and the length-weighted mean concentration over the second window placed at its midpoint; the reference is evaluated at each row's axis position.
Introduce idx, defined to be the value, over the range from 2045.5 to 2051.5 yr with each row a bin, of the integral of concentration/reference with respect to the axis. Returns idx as 5.98 yr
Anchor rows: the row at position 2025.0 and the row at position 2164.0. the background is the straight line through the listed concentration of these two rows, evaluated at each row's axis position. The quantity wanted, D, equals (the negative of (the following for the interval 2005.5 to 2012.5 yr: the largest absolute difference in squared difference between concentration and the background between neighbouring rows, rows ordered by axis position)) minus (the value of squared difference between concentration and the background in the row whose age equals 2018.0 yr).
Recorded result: -12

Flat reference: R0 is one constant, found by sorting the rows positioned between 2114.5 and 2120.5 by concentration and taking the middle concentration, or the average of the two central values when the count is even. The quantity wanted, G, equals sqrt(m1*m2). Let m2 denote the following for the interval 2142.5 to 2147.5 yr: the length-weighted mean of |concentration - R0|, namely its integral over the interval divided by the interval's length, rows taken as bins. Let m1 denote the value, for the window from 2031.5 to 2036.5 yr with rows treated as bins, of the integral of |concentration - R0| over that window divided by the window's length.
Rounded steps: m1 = 2.0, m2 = 6.8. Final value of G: 3.7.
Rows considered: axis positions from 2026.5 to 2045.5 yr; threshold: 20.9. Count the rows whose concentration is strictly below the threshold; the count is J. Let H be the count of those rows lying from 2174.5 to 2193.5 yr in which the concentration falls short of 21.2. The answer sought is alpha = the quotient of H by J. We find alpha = 6.5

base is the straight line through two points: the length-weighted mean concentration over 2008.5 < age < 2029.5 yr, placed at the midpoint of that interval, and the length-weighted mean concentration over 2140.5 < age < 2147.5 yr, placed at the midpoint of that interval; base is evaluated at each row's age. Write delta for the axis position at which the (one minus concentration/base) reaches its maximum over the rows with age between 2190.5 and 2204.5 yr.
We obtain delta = 2194.0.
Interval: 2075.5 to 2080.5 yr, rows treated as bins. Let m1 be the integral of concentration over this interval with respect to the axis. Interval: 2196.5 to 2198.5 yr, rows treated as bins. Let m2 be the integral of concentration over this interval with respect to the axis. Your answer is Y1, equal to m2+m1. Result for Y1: 161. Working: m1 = 119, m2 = 42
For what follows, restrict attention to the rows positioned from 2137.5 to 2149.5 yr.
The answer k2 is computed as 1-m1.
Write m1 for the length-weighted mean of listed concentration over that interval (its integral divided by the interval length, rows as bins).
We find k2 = -17.7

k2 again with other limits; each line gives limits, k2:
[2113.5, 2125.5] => -22.6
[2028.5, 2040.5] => -21.6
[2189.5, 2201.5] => -20.2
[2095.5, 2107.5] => -25.3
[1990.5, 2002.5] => -20.3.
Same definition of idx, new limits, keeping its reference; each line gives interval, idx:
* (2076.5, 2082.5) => 6.26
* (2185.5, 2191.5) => 5.92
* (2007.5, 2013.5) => 5.44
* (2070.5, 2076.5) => 5.95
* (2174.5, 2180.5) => 5.82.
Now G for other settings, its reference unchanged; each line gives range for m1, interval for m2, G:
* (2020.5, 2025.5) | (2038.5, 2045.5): 2.0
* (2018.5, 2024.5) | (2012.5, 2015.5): 3.1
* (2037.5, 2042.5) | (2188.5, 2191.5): 2.4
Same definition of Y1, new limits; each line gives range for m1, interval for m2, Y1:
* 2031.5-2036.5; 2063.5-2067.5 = 206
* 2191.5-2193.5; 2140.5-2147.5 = 171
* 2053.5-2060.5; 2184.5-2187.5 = 210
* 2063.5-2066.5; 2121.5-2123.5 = 113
